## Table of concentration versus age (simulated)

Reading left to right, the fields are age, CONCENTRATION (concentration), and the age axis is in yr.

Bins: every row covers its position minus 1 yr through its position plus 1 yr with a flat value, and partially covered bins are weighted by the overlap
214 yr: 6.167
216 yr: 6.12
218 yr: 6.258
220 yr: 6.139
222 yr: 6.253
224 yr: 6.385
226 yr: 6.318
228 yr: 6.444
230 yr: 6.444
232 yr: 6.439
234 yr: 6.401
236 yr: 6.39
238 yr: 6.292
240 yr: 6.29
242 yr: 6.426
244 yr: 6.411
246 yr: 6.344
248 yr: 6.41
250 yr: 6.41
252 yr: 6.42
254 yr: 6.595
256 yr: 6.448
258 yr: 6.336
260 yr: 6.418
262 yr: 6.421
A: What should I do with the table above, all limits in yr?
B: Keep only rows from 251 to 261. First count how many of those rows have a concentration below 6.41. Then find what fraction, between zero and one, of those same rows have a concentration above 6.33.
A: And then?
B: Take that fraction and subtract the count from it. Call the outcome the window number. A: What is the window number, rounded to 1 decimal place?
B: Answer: 0.0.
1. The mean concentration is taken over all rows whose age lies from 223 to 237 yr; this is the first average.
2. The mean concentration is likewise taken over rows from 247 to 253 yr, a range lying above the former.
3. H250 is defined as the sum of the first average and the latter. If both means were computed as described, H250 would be 12.8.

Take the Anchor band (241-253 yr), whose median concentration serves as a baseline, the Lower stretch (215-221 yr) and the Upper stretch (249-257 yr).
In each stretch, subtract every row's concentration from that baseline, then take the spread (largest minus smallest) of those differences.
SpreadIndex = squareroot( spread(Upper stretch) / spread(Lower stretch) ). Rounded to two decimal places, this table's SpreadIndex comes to 1.16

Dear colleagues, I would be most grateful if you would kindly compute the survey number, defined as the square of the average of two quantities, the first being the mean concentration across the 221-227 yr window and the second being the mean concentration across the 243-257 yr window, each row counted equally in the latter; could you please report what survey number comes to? 40.7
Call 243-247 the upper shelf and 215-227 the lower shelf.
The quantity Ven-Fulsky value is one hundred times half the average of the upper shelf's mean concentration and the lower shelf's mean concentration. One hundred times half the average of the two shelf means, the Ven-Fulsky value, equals 316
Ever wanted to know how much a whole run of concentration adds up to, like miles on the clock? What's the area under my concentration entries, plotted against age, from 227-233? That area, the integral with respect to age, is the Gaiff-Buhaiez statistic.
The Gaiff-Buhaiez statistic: 39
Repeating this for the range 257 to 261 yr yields 26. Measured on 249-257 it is 52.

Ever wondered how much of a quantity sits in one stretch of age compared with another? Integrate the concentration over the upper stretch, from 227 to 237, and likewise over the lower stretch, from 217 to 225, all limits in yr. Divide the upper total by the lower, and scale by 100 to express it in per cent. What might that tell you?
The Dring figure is 128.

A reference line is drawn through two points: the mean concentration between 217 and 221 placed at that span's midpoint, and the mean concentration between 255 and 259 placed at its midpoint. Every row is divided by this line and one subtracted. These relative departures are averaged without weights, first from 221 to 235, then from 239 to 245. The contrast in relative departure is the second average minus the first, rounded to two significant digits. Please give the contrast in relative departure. -0.013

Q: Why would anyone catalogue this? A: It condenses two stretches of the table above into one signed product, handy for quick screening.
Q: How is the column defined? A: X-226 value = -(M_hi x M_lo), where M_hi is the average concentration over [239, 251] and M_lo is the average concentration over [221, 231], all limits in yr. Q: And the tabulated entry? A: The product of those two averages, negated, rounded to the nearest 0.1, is -40.6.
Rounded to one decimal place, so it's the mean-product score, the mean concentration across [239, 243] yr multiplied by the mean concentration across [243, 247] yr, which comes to 40.5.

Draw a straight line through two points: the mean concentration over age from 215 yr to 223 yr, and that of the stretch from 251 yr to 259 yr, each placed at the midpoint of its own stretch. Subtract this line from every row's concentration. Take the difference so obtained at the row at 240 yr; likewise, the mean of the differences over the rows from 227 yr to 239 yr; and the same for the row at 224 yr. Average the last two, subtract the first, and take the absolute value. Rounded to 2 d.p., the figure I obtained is 0.19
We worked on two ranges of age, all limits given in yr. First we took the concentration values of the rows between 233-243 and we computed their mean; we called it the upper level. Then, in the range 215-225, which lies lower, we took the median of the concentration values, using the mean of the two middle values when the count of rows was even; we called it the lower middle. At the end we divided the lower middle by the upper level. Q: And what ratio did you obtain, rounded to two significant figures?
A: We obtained 0.98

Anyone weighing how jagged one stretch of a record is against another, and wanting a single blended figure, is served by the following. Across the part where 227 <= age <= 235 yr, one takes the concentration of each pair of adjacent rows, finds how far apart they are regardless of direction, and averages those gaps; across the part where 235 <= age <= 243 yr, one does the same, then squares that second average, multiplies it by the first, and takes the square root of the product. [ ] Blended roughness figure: 0.0094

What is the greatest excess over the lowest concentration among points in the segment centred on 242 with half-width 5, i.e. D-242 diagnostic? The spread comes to 0.136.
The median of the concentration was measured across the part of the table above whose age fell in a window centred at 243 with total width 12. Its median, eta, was 6.377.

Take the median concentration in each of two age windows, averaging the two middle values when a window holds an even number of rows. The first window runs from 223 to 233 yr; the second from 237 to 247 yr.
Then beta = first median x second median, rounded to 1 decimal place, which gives 40.8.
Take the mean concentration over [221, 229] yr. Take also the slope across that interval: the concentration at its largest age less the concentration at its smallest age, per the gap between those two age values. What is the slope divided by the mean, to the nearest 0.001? 0.005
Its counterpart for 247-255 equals 0.005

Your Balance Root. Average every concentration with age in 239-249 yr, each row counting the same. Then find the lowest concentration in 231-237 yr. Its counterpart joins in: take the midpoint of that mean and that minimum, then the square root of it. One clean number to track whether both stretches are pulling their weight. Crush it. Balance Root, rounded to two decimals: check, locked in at 2.53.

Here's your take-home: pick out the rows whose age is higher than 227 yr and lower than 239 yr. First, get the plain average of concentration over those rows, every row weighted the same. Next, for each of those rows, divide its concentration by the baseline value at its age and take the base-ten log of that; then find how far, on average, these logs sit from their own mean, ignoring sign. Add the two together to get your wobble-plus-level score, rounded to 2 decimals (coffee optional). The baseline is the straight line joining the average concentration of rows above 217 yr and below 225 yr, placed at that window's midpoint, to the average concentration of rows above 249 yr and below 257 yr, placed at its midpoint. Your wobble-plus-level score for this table 6.41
